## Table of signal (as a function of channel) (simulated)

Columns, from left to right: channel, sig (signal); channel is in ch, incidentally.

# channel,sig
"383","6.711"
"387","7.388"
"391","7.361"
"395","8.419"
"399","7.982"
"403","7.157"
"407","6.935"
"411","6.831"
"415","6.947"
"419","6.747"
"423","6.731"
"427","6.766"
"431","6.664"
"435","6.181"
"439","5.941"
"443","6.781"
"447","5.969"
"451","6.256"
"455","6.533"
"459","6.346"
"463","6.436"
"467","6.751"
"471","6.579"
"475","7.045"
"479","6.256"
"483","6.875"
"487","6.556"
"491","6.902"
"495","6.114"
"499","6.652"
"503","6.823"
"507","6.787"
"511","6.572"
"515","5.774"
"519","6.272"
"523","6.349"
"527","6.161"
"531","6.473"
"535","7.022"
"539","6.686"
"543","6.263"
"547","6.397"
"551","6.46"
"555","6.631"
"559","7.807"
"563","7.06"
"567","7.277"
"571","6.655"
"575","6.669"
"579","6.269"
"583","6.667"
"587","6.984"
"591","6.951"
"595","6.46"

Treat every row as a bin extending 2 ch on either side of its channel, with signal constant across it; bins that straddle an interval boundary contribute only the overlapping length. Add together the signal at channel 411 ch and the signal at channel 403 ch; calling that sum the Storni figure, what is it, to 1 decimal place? 14.0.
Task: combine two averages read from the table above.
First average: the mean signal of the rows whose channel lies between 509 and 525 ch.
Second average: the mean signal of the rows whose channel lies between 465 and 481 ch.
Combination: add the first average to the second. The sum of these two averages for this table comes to 12.9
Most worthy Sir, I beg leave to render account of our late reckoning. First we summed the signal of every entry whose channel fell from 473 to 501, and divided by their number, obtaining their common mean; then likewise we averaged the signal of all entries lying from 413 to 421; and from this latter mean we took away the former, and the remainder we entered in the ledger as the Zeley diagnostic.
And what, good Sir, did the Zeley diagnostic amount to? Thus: 0.2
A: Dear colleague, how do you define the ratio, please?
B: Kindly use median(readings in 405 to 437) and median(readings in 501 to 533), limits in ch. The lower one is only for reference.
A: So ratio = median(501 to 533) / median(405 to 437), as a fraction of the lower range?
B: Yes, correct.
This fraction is 0.95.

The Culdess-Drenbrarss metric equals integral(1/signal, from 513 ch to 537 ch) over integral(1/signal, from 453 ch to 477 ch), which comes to 1.05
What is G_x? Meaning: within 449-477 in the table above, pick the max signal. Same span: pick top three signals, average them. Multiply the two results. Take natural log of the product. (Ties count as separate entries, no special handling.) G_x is 3.87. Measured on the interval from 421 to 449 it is 3.83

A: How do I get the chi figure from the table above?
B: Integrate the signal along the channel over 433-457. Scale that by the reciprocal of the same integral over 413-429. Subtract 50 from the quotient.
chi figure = -48.6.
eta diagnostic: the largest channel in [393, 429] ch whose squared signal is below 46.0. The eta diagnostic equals 427 ch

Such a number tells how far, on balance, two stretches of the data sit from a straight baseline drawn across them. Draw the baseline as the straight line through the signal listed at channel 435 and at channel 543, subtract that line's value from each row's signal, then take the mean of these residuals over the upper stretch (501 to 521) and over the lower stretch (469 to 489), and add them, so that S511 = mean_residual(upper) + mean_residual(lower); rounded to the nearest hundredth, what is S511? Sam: 0.65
